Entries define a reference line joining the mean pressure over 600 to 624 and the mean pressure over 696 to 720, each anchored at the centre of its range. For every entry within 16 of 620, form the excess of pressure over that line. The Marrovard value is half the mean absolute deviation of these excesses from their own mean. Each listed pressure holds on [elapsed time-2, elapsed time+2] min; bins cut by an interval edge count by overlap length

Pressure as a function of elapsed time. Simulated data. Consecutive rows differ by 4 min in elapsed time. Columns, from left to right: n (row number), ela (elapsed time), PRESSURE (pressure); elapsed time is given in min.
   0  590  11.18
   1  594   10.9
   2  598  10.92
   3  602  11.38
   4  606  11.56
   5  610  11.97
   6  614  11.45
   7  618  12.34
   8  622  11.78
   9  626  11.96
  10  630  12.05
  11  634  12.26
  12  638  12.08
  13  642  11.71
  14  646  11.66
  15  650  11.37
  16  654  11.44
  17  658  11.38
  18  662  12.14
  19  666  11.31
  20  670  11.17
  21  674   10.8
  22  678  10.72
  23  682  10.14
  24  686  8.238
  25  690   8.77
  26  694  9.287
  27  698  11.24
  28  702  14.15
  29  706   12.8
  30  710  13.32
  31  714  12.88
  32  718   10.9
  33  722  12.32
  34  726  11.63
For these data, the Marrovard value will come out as 0.10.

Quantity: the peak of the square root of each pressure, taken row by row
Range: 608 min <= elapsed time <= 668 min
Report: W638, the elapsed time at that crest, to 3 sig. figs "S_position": 618 min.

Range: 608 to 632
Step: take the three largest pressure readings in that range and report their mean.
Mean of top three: 12.1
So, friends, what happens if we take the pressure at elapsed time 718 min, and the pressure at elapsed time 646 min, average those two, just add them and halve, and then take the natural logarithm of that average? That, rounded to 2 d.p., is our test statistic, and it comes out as 2.42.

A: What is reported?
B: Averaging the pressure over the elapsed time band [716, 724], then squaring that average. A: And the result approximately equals 135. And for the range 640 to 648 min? 137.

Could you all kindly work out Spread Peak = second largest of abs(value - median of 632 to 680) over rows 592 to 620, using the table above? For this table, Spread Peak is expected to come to 0.6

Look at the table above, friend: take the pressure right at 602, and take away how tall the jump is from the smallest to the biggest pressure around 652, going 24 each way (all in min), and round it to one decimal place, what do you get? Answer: 9.9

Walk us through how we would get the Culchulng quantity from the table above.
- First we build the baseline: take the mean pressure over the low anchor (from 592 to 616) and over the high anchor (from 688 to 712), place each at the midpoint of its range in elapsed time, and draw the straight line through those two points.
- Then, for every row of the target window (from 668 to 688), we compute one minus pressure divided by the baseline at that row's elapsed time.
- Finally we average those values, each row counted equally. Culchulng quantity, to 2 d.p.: 0.11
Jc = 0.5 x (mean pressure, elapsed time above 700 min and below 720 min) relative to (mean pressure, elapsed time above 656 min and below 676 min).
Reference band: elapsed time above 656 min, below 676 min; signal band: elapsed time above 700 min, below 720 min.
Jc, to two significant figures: 0.56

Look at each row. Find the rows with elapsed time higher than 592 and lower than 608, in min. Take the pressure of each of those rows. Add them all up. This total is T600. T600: 44.8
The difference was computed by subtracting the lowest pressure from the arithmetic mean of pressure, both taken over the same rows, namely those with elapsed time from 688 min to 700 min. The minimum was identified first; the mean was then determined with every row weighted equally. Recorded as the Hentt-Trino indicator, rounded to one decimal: 1.0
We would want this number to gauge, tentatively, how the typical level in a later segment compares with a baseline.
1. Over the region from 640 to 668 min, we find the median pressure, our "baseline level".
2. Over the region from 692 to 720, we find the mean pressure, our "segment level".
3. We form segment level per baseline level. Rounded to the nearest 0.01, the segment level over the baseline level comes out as 1.06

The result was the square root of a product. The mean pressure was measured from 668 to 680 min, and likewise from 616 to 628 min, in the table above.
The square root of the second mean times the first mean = 11.4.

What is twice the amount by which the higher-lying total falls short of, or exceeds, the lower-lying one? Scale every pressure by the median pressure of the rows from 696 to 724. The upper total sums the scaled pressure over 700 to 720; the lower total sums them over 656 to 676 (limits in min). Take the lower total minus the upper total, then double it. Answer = -1.1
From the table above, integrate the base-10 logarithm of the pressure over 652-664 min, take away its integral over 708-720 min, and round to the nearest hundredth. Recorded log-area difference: -0.29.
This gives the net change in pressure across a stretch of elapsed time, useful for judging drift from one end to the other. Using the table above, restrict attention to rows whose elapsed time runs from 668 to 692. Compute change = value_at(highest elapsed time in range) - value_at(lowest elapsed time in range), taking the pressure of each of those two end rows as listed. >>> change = -2.4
